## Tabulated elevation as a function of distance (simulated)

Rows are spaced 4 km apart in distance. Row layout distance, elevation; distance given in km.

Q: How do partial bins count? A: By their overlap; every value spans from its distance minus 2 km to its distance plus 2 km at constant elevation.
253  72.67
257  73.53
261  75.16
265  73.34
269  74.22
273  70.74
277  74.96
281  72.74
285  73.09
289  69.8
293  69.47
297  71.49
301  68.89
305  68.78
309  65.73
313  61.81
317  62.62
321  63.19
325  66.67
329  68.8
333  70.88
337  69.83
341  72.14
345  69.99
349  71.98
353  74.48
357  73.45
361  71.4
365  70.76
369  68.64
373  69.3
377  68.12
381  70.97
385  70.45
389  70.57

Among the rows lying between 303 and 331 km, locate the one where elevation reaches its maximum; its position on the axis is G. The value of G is 329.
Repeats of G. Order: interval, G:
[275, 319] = 277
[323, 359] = 353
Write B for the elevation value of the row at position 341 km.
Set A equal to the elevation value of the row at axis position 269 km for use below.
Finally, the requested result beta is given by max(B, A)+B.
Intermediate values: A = 74.22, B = 72.14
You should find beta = 146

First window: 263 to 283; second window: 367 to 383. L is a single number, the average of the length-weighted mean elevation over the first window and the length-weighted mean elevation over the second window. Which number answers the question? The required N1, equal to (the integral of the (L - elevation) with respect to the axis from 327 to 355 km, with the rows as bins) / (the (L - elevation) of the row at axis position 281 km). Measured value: -1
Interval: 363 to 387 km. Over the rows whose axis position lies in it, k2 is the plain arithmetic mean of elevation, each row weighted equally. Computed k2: 70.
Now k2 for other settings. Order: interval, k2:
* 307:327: 64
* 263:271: 74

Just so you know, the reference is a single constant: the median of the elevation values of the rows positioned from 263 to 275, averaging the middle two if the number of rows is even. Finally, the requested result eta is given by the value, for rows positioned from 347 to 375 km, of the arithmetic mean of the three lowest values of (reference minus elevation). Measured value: 0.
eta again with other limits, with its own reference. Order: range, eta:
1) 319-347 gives 2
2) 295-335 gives 3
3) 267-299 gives -1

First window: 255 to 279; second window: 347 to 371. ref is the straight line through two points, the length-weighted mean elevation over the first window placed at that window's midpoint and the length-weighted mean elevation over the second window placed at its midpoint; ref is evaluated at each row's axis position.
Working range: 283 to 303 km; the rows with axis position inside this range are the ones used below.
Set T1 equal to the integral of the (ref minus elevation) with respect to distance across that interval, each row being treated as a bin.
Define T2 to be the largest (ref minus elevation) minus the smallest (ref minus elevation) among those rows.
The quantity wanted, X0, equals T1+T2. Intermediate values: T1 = 52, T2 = 4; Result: 55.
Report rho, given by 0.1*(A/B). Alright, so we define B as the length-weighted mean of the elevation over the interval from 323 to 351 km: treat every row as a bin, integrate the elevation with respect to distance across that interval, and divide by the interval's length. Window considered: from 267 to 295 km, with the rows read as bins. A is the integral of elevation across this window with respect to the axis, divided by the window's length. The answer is 0.103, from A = 72.1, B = 70.0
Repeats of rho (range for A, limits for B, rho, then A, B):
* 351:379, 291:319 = 0.106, 70.9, 67.0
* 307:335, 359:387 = 0.094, 65.7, 69.9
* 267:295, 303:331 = 0.110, 72.1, 65.4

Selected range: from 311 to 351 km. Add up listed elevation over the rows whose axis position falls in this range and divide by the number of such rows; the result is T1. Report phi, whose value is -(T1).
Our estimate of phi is -67.8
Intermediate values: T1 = 67.8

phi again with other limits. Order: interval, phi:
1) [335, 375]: -71.2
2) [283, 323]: -67.5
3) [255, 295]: -72.7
